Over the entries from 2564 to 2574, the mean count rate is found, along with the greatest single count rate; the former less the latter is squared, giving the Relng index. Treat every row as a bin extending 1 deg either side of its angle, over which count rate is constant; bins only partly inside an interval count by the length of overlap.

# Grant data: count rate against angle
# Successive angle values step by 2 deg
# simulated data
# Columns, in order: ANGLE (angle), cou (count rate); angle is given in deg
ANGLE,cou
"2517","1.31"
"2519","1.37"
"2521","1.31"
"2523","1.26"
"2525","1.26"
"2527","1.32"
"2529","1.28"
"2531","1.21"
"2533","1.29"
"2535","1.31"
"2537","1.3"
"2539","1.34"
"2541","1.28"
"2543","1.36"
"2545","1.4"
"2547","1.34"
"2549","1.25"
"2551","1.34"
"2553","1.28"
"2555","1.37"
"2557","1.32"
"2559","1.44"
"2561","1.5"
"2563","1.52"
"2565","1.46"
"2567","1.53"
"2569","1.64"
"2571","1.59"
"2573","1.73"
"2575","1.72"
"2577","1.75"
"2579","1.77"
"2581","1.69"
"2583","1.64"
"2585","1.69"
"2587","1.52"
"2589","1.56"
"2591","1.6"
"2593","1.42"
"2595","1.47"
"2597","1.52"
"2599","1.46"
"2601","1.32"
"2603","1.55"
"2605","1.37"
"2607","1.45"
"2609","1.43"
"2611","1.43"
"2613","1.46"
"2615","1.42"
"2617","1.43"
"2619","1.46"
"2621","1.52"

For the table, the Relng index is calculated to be 0.020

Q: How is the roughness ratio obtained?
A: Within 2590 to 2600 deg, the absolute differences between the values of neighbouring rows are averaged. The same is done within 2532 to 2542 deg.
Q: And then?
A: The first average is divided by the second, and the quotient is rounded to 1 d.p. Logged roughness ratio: 2.6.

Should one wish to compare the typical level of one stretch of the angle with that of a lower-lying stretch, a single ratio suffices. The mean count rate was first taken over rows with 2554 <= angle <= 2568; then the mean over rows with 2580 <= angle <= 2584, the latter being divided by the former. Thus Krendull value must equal 1.15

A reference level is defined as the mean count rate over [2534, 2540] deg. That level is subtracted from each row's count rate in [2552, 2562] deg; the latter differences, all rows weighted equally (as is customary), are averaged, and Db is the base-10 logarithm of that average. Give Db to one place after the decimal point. -1.2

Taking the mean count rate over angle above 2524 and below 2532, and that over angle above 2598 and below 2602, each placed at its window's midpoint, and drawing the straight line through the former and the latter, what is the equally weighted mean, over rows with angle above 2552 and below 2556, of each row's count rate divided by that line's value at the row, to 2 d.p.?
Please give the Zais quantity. 1.01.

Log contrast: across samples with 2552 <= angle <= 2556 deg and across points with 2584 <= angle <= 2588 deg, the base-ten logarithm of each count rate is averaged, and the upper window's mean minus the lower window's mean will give 0.08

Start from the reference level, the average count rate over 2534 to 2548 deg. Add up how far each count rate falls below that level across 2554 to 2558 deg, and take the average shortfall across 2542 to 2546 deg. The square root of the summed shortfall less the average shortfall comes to 0.15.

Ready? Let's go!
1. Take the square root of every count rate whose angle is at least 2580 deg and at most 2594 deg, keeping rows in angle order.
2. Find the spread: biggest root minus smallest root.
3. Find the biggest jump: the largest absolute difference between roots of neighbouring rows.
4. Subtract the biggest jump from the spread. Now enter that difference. 0.035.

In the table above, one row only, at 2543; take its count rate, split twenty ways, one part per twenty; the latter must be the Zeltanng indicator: 0.0680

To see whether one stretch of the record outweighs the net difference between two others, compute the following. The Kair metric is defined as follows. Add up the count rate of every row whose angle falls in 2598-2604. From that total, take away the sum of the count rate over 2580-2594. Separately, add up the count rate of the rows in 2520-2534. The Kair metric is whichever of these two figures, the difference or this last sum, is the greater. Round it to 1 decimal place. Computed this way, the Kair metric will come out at 8.9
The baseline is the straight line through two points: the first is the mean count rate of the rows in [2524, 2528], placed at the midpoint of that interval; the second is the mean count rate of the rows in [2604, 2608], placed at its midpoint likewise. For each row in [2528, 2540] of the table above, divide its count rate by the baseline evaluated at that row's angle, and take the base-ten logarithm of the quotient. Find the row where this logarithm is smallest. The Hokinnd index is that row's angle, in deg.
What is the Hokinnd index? 2531 deg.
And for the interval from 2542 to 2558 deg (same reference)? 2549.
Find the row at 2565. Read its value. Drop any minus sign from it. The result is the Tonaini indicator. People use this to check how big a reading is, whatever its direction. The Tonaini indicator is 1.46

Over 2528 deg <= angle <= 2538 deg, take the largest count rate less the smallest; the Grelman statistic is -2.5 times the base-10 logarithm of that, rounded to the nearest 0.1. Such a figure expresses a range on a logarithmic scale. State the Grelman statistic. 2.5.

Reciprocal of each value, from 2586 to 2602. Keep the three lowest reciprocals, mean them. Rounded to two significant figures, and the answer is 0.64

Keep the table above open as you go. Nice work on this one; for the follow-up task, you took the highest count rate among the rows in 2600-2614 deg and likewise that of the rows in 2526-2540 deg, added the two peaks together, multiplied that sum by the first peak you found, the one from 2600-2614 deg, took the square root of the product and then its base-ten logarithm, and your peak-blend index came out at 0.326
